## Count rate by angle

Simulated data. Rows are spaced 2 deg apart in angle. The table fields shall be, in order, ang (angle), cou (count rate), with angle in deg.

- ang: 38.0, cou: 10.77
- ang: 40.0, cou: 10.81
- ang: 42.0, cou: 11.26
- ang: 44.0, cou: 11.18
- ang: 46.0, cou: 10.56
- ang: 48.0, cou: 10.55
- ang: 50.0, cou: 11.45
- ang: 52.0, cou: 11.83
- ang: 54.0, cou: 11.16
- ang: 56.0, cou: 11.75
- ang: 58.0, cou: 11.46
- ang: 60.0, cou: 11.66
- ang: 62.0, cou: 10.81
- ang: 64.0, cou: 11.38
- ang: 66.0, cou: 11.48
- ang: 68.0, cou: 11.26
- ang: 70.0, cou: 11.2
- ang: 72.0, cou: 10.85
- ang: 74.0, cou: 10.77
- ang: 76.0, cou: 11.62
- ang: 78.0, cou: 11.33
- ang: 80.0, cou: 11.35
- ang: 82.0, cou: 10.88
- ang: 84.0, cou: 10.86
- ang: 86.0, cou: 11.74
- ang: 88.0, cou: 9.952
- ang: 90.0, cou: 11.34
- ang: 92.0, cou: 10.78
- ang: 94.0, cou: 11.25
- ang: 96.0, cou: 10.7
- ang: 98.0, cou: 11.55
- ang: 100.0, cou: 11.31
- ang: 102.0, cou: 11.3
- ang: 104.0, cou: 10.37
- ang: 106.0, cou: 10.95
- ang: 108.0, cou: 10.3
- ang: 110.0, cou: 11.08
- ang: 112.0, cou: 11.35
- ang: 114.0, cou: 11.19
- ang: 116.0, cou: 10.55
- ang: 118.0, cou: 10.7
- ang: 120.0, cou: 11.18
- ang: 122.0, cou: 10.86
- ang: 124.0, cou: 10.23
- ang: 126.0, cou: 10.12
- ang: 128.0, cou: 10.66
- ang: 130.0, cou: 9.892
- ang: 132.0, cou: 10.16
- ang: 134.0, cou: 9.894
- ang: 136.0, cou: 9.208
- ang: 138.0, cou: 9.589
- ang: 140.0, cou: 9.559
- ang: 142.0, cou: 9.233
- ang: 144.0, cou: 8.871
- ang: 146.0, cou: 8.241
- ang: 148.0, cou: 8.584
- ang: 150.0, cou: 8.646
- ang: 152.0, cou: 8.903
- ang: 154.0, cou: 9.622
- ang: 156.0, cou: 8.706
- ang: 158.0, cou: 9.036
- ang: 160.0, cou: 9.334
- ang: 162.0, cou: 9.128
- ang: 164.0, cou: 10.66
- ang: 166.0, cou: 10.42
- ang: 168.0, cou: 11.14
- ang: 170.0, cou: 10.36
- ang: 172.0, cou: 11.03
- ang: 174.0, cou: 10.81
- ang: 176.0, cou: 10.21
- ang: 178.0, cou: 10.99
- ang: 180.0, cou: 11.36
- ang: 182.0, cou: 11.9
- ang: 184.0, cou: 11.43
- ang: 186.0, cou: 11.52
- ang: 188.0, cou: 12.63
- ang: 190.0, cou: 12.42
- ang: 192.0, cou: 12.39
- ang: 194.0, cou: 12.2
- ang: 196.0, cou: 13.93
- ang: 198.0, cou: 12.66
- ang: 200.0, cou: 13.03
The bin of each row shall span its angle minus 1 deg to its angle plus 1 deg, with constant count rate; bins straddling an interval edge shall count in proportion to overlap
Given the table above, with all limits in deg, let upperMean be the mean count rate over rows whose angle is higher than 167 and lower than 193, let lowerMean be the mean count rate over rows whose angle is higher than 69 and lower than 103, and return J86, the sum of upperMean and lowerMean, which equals 22.5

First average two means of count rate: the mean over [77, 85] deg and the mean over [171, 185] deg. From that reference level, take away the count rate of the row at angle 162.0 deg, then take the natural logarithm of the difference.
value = 0.68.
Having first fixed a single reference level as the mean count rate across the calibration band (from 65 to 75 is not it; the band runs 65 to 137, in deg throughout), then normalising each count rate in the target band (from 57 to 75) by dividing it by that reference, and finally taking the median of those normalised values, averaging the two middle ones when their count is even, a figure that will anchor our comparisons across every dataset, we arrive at 1.04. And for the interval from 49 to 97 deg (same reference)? 1.04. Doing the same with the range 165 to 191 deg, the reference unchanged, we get 1.03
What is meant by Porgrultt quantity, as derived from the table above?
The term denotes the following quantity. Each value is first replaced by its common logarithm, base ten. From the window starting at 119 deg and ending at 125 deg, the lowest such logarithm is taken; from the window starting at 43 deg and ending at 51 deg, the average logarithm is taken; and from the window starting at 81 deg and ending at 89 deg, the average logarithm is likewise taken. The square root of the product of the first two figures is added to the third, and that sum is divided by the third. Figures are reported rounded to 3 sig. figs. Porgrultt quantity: 1.99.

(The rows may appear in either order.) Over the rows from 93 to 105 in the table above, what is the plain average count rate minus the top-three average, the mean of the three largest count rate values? -0.3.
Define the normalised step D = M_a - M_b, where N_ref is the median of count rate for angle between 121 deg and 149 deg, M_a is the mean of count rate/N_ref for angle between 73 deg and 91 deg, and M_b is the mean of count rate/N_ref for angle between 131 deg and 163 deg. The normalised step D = 0.20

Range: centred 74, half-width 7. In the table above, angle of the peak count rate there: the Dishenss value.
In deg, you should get 76.0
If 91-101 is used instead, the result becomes 98.0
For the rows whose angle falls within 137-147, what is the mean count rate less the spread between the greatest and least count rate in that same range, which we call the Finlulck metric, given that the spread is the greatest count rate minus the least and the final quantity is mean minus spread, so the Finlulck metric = 7.8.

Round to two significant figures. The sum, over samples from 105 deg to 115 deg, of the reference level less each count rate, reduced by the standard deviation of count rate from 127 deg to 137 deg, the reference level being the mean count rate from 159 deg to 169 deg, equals -4.7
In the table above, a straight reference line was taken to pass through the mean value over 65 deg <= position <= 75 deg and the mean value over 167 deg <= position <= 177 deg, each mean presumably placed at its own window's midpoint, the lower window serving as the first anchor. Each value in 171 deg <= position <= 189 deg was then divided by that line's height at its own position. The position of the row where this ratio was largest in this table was 188.0 deg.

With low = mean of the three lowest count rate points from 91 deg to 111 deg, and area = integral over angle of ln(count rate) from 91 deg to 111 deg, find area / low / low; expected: 0.438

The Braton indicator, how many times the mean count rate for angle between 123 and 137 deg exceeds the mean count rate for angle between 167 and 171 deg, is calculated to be 0.93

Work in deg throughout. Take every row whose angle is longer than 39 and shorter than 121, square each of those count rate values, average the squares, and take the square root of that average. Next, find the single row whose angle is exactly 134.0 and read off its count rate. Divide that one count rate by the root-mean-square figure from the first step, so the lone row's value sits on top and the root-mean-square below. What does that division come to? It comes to 0.89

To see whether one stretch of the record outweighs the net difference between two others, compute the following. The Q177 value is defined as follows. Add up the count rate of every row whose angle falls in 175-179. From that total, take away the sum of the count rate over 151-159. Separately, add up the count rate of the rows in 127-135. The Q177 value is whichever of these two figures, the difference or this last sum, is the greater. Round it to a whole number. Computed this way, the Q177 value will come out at 41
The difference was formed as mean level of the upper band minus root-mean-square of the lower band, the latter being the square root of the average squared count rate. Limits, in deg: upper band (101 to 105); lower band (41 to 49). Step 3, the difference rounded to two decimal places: -0.06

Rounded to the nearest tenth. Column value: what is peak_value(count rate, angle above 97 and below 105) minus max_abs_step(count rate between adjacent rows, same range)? 10.6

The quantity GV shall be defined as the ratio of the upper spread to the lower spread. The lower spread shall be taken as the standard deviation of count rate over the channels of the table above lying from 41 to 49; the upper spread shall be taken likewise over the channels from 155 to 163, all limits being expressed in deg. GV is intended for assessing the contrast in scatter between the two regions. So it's 0.68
